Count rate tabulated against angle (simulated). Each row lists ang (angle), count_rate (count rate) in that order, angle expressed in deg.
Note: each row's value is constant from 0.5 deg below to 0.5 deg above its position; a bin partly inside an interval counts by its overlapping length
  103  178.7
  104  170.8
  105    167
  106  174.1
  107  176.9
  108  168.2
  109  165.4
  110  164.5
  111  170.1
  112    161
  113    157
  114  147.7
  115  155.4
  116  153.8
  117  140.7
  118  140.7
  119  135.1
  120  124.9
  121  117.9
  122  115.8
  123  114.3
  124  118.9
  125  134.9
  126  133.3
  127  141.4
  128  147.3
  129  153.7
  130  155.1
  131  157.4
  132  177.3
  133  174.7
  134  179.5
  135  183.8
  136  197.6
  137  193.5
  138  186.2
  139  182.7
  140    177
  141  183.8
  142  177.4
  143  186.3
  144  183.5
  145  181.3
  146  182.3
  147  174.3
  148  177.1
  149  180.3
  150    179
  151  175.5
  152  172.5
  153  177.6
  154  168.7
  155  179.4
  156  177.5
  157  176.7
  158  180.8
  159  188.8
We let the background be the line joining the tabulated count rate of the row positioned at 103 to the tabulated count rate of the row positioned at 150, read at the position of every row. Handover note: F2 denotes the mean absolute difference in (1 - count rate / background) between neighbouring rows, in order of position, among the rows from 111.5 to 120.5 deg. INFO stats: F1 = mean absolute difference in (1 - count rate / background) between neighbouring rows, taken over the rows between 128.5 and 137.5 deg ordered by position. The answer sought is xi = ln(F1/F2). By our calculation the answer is 0.0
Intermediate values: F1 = 0.0372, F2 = 0.036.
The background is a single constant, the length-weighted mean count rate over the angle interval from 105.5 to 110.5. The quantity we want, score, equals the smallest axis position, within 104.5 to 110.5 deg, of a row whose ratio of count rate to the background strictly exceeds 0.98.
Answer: 105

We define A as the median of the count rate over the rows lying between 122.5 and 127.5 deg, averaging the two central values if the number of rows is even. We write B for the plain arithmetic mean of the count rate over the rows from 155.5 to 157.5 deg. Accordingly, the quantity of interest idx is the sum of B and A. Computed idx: 310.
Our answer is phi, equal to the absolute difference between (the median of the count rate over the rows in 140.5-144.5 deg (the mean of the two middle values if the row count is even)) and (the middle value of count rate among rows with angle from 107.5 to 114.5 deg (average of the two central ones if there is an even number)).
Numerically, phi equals 19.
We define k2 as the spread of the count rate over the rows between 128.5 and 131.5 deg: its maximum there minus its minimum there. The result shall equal 4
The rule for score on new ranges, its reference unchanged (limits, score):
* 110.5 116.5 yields 111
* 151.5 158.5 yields 152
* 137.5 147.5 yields 138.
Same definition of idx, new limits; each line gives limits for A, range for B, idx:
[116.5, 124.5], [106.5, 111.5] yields 291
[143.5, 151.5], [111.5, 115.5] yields 335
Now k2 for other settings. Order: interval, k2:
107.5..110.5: 4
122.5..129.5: 39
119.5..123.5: 11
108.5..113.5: 13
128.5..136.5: 44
